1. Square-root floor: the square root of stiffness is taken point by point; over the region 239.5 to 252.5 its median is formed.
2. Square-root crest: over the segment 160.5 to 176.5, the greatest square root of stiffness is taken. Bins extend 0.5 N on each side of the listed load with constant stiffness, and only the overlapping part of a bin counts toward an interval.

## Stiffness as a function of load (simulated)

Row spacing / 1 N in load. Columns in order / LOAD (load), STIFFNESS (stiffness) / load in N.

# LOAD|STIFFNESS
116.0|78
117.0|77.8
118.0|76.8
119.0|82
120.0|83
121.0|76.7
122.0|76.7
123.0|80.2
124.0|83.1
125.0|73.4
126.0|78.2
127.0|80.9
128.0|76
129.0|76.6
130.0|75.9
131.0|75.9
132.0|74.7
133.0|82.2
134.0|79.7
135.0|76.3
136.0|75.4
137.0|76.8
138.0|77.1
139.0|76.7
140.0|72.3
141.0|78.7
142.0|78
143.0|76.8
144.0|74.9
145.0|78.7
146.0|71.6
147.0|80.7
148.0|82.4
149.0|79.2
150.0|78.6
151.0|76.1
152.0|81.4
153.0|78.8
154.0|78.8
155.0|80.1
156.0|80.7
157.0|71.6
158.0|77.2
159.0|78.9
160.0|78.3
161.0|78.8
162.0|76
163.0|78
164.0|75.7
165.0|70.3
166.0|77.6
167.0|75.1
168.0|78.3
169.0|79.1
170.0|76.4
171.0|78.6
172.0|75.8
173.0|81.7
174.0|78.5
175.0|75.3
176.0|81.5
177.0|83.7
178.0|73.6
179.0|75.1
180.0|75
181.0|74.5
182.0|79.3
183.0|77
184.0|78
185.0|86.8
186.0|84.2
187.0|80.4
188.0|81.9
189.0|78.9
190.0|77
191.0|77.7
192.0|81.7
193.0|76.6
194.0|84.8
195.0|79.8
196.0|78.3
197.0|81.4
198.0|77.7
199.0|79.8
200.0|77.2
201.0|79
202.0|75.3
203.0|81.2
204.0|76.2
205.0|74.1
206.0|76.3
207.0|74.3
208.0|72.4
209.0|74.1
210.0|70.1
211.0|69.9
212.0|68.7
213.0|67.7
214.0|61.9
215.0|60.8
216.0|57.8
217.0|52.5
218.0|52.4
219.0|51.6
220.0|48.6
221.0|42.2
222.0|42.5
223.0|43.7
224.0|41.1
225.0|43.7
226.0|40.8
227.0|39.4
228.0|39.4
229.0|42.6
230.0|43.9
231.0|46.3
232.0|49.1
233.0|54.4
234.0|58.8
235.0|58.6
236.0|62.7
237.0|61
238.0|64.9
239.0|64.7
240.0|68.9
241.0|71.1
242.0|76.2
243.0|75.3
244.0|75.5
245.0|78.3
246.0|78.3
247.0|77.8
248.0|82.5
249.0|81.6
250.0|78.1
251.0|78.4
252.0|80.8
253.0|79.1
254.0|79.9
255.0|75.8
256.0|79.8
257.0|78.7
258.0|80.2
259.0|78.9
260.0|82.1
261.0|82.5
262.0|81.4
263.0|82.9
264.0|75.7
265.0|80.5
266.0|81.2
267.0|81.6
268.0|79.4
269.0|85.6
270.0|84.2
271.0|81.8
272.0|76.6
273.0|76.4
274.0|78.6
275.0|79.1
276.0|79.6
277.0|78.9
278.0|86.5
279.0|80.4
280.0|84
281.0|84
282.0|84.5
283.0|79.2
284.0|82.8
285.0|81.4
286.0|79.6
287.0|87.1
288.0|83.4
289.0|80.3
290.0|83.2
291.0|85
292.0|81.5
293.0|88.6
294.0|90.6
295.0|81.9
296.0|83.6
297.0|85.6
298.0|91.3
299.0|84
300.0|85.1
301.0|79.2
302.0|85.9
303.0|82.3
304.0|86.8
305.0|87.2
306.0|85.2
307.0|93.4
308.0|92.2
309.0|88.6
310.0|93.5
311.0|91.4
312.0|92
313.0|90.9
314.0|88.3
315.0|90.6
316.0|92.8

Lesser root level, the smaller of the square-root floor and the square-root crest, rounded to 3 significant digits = 8.84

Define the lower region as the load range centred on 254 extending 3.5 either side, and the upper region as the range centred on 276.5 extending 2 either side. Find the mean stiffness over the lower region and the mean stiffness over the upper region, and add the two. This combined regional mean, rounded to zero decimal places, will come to 160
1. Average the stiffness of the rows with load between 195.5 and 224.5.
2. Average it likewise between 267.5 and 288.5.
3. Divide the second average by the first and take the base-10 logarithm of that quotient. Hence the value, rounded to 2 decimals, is 0.09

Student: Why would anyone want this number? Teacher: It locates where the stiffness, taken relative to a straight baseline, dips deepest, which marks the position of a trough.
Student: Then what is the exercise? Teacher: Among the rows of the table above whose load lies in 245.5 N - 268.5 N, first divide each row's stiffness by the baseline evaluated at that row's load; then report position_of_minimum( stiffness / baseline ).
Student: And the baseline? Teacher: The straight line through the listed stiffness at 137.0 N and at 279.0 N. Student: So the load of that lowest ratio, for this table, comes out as 264.0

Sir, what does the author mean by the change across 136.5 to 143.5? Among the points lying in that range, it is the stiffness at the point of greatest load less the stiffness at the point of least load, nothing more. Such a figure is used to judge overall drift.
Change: 0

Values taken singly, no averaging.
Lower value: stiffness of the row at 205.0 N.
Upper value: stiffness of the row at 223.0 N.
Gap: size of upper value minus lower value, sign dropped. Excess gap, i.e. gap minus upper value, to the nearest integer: -13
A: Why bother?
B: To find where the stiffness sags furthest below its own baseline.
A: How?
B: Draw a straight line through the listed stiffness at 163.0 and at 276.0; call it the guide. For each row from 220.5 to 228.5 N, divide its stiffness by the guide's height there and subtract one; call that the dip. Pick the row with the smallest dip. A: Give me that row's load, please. 228.0 N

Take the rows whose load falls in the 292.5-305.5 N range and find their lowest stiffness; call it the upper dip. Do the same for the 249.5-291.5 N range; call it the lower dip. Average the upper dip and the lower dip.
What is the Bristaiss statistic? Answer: 77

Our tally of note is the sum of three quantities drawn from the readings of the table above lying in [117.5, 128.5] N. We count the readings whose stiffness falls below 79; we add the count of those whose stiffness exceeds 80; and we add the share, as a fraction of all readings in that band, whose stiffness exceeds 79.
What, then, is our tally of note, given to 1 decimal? 11.5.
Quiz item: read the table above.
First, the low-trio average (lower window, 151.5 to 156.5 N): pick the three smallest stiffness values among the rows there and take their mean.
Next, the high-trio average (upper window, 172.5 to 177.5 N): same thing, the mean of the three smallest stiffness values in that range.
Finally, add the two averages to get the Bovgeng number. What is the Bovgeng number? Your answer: 158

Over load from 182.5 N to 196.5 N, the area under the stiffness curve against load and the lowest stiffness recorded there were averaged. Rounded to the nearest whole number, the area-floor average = 600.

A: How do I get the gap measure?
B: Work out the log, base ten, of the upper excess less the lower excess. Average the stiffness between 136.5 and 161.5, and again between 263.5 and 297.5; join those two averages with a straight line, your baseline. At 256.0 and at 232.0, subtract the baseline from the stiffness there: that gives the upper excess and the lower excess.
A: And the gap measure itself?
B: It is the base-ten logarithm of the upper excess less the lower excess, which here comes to 1.5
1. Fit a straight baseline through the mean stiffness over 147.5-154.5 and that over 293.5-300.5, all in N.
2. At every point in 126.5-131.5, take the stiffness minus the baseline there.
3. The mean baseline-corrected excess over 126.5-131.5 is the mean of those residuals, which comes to -1.3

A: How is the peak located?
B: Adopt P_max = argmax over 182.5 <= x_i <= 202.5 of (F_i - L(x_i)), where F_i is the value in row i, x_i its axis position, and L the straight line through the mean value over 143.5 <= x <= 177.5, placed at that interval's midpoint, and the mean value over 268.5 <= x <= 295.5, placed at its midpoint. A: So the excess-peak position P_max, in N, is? 185.0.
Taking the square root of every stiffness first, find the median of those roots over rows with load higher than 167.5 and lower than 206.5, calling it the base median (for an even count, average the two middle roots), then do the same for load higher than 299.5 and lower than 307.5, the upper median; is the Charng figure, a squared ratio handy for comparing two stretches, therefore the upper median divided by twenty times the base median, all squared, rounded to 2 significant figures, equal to 0.0027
